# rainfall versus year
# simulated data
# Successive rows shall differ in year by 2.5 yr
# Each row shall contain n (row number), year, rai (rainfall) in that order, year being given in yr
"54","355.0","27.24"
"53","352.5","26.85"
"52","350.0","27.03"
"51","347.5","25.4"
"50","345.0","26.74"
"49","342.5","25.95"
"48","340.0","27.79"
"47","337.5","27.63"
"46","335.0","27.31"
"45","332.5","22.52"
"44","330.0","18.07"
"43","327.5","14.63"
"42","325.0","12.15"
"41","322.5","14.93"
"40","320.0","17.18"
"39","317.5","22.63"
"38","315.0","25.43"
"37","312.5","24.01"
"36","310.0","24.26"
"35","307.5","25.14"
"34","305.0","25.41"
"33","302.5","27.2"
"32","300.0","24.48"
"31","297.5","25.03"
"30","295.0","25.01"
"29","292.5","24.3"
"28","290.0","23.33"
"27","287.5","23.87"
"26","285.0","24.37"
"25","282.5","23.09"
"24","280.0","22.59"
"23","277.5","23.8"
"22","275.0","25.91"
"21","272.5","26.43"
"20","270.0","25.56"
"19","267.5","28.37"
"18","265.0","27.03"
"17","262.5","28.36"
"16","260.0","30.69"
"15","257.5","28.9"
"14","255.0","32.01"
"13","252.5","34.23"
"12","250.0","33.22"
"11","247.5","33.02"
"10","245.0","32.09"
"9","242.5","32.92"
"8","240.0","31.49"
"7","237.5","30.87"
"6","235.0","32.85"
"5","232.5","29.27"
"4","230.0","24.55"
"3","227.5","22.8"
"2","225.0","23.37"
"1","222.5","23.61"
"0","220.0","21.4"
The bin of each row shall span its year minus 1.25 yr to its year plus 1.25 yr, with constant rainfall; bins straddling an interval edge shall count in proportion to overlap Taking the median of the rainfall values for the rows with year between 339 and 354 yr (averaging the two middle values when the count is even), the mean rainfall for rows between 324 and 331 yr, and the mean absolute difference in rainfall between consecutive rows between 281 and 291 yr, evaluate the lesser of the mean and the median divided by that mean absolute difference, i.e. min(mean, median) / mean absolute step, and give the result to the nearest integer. 19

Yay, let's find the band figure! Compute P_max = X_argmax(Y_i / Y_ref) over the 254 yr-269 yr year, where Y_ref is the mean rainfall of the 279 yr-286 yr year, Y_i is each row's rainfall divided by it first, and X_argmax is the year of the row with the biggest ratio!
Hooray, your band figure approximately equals 255.0 yr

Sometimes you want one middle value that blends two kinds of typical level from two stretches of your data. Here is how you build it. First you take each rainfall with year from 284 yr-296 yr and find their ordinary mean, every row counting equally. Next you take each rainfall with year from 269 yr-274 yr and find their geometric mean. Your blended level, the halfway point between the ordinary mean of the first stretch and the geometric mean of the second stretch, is 25.1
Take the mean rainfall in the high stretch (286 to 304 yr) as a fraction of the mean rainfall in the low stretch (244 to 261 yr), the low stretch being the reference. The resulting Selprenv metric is 0.77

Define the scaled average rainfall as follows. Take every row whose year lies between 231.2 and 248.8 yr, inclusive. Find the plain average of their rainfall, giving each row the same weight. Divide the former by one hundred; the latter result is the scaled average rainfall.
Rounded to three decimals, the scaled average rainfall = 0.318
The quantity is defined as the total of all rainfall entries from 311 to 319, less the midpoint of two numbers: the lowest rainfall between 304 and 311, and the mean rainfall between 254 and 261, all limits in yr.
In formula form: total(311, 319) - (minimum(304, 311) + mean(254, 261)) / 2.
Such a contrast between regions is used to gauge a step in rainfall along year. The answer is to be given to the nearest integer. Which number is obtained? 45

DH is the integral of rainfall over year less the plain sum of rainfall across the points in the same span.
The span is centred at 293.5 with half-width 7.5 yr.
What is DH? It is 219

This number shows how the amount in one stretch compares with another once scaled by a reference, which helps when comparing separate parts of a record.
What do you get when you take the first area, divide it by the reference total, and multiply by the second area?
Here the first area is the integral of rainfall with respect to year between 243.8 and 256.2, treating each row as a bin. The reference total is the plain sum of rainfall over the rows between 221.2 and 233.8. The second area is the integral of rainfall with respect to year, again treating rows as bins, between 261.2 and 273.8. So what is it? 1130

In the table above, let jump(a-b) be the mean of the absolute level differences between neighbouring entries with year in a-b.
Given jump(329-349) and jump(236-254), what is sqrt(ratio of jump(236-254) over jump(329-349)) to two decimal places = 0.65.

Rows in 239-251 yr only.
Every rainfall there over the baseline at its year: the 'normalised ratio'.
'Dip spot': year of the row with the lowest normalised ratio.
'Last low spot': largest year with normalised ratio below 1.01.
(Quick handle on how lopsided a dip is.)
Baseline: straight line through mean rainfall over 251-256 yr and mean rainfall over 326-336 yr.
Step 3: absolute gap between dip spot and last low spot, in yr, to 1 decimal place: 10.0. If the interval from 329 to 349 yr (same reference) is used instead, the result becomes 0.0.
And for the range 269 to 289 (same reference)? 7.5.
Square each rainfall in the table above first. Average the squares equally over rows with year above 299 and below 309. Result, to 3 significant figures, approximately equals 654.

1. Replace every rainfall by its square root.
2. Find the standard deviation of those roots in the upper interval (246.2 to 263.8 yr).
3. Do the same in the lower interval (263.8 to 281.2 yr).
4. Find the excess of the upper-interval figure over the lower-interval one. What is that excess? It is 0.0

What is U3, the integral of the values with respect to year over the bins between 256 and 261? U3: 149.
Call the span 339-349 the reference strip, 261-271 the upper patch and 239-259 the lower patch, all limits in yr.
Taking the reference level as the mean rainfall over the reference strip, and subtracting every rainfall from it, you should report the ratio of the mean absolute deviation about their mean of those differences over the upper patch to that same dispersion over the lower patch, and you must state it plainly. 0.93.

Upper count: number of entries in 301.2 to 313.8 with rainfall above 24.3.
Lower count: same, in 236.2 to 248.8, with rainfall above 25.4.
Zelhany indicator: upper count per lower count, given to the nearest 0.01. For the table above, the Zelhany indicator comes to 0.60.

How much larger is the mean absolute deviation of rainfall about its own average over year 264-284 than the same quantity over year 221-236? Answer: -1.7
